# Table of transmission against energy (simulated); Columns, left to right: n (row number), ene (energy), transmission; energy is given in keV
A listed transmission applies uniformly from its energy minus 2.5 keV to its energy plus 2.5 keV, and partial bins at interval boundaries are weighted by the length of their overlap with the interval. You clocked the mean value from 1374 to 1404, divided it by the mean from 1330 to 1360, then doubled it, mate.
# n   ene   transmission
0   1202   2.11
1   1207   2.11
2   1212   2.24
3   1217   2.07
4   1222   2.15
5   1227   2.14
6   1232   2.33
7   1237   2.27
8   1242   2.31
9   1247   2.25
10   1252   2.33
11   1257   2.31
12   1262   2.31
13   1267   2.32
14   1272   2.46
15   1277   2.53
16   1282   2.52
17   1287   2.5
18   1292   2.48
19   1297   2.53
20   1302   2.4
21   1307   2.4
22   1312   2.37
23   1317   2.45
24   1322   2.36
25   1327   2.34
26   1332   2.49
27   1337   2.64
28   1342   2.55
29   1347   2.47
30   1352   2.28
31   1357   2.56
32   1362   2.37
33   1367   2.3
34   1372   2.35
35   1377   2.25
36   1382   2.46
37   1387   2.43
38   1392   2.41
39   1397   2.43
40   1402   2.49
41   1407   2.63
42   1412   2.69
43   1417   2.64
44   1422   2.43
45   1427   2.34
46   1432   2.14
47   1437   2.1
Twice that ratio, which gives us 1.9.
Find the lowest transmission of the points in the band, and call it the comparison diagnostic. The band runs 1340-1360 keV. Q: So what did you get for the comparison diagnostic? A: 2.28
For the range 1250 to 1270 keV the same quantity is 2.31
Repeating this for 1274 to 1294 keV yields 2.48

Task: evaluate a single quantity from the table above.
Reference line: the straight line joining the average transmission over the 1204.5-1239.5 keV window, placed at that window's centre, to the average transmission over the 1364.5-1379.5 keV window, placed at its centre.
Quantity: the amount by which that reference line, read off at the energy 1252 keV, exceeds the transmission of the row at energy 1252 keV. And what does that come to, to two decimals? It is -0.12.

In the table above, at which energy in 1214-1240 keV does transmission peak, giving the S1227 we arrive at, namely 1232 keV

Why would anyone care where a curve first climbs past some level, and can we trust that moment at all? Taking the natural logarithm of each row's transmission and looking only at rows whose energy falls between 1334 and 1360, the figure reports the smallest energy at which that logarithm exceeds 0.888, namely 1337 keV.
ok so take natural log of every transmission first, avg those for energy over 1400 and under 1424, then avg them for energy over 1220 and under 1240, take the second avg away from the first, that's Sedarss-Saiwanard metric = 0.148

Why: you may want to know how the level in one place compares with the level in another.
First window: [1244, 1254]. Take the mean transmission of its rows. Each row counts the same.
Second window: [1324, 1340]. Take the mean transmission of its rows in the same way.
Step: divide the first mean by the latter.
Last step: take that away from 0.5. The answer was -0.420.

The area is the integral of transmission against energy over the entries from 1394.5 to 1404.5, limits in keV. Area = 24.6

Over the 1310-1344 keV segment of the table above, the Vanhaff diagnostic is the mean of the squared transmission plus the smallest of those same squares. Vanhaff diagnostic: 11.5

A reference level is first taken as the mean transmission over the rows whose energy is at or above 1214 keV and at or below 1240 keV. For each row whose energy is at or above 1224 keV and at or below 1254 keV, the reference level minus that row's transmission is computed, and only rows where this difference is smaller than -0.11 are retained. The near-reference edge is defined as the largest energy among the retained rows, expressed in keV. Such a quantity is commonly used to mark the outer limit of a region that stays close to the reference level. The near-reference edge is 1252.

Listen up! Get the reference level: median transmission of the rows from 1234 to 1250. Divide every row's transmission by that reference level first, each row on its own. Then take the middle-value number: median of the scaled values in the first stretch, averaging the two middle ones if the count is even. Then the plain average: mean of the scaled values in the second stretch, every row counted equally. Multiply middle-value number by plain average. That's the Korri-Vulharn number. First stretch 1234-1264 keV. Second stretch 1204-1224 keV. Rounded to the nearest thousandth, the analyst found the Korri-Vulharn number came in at 0.960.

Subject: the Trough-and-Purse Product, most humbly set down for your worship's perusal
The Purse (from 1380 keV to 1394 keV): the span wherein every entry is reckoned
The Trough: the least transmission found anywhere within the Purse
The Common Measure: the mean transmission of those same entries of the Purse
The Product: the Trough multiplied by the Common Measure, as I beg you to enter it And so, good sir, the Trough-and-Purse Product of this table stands 5.86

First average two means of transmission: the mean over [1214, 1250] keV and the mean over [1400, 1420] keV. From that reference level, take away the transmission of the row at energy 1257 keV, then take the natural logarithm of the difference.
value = -2.3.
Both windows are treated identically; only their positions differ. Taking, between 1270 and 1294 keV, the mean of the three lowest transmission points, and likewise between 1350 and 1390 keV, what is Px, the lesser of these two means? 2.28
